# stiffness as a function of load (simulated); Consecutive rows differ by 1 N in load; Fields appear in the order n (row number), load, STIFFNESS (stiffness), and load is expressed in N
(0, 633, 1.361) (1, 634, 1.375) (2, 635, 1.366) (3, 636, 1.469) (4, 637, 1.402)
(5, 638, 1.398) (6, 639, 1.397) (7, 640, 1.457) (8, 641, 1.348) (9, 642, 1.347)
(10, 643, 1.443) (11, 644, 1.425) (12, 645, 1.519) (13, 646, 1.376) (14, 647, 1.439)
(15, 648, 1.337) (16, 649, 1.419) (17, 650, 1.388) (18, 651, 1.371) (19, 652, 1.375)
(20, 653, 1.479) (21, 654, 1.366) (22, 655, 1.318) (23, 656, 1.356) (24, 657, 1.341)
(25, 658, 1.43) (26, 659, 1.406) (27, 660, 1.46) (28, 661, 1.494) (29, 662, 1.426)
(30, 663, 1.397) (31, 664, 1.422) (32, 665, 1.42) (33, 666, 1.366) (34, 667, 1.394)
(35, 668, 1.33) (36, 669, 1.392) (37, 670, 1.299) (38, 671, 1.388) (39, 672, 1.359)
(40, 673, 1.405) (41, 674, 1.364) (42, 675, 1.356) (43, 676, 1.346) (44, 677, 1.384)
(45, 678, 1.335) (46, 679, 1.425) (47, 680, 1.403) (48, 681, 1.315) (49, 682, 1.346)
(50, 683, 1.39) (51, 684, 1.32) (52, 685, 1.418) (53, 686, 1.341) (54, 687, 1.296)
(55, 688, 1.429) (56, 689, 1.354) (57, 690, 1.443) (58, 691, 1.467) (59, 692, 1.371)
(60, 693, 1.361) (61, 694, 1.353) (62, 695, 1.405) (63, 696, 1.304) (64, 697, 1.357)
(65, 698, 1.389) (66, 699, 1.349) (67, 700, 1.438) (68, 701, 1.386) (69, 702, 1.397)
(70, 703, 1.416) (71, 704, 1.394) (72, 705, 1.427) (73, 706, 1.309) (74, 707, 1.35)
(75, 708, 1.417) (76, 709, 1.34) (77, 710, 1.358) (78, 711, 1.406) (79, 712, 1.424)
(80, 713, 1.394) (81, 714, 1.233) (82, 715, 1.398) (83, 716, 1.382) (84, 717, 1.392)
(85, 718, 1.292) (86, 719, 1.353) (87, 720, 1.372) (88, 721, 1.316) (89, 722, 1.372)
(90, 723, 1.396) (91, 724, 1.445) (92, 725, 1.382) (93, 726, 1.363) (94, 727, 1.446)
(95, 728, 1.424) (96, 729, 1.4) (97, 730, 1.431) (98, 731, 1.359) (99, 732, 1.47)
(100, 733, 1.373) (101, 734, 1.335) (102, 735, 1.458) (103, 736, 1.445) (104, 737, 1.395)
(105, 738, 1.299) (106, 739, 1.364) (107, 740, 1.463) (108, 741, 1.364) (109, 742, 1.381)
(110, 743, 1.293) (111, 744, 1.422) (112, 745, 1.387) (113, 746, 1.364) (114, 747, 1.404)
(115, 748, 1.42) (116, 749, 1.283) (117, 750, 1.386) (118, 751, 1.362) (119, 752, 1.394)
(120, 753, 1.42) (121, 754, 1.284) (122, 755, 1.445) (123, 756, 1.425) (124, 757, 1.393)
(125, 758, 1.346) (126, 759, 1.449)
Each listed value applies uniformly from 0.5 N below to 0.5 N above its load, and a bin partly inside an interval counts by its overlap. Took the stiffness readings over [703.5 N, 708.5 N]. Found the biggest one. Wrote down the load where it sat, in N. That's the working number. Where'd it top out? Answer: 705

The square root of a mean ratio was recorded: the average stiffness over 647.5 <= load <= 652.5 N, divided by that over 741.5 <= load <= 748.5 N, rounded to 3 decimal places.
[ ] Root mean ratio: 0.999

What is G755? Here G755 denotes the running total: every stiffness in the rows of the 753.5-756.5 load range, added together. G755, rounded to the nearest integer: 4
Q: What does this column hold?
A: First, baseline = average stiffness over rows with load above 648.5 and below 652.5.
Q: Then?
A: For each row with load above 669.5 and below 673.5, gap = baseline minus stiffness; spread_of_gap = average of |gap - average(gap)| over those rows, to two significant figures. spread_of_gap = 0.034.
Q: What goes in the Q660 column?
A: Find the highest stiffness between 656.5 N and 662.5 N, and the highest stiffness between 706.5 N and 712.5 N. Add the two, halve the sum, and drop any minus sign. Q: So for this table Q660 1.46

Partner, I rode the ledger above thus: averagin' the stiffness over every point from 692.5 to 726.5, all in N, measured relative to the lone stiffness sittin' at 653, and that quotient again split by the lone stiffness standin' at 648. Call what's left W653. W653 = 0.694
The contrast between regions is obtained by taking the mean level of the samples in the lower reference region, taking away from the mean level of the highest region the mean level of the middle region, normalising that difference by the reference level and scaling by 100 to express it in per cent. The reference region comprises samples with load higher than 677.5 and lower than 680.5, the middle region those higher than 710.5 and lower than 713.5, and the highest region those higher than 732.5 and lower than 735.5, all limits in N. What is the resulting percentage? -1.4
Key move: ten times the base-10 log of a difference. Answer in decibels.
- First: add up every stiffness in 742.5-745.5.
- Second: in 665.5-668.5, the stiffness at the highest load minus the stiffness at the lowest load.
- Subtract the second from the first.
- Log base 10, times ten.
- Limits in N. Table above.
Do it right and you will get 6.17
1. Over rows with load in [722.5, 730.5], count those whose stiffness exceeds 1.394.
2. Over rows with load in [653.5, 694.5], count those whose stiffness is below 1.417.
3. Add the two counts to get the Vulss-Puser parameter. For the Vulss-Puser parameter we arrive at 36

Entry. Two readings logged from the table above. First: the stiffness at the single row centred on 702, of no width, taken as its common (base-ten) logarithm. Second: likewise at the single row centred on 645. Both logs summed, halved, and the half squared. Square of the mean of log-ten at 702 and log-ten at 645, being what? 0.027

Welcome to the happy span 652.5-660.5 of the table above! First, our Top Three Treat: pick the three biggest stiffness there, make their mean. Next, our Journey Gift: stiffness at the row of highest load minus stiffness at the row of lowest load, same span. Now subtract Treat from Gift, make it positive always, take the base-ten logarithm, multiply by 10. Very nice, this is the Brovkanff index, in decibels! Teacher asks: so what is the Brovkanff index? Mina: 1.69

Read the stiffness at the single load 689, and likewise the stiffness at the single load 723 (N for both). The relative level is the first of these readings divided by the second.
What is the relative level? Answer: 0.97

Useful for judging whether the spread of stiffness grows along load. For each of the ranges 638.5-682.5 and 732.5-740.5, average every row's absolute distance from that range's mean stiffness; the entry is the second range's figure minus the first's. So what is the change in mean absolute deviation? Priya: 0.010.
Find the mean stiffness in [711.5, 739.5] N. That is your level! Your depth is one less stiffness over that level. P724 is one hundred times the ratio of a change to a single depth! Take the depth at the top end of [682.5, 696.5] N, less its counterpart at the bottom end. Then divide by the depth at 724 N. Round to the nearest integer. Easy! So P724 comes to -138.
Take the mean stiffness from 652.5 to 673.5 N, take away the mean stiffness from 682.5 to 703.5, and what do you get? 0.013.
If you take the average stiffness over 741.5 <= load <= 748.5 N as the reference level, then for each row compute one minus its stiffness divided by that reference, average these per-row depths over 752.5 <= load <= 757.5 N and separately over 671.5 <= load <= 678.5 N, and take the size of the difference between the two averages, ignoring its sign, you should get 0.021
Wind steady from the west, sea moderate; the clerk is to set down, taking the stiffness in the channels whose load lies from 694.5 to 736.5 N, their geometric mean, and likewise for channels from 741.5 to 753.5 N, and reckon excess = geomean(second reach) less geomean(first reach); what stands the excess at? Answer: -0.007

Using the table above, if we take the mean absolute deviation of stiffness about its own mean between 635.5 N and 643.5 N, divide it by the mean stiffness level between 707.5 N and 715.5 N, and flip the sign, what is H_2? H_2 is -0.027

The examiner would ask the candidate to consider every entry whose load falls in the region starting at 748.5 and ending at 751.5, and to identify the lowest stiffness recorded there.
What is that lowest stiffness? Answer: 1.283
